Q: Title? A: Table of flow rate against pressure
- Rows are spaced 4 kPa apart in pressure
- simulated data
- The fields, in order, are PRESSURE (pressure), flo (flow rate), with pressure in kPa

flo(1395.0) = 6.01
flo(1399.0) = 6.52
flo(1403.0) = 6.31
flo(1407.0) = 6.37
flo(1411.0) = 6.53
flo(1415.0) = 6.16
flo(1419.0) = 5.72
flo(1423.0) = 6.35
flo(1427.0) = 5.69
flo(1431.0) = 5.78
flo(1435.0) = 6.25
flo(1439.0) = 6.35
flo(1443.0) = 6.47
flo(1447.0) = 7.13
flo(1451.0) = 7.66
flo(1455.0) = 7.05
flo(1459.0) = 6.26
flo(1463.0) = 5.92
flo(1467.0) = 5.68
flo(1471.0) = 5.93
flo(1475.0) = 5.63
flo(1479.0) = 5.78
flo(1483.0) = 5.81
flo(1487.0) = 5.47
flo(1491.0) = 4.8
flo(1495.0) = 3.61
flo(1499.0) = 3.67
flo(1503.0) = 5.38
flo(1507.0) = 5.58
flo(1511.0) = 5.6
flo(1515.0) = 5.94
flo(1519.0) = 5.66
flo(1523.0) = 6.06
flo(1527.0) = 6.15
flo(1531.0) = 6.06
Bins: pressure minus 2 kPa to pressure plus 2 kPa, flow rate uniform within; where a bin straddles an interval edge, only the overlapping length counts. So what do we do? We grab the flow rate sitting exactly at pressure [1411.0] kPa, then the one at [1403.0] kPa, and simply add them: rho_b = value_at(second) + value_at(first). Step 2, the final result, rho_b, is 12.8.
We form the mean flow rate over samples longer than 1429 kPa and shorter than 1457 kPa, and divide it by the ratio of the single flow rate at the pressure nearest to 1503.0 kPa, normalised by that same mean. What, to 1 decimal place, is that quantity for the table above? 8.3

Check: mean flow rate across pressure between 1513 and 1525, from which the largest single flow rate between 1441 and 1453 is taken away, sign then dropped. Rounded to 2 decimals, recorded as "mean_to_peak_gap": 1.77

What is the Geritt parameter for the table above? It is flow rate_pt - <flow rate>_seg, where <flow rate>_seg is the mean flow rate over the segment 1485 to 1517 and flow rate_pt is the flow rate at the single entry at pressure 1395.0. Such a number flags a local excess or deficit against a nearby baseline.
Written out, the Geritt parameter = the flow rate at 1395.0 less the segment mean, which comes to 1.0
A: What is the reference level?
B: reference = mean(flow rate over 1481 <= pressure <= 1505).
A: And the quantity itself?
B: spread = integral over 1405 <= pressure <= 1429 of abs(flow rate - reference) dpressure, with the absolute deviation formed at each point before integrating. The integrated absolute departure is 32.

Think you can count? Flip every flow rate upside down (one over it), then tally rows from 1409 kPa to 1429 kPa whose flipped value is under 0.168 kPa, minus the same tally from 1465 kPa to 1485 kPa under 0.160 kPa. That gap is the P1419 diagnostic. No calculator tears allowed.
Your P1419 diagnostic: 3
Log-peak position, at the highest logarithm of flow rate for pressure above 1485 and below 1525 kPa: 1523.0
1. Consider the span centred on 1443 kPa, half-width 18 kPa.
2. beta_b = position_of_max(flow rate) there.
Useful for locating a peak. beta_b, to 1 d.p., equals 1451.0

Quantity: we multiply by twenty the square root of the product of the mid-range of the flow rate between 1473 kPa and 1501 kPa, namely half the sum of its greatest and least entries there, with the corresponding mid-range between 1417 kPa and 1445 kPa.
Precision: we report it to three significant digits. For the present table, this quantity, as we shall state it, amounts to 107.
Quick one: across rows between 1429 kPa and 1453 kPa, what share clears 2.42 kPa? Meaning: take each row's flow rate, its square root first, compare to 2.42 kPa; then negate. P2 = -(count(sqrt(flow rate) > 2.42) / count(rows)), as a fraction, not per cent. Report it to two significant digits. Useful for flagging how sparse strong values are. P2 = -0.83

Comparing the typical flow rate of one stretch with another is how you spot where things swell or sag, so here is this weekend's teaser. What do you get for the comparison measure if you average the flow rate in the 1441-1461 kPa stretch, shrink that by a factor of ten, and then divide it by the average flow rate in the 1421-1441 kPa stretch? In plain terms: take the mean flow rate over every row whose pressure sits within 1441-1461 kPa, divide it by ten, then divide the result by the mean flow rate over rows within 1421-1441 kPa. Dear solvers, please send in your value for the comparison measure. 0.114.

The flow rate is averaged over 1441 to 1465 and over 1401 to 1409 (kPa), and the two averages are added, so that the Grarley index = 13.1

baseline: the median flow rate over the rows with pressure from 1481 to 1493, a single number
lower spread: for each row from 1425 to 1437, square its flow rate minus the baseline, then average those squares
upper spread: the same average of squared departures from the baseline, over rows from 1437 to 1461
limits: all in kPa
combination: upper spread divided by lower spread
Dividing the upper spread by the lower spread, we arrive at 8.3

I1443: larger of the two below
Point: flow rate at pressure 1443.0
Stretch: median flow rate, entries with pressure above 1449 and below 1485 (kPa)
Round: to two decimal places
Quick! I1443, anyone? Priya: 6.47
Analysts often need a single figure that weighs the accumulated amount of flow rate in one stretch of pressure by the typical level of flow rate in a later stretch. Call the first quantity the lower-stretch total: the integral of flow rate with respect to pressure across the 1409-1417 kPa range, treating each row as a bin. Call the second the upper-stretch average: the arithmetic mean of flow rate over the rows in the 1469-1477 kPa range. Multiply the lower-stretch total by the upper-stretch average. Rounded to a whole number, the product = 293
